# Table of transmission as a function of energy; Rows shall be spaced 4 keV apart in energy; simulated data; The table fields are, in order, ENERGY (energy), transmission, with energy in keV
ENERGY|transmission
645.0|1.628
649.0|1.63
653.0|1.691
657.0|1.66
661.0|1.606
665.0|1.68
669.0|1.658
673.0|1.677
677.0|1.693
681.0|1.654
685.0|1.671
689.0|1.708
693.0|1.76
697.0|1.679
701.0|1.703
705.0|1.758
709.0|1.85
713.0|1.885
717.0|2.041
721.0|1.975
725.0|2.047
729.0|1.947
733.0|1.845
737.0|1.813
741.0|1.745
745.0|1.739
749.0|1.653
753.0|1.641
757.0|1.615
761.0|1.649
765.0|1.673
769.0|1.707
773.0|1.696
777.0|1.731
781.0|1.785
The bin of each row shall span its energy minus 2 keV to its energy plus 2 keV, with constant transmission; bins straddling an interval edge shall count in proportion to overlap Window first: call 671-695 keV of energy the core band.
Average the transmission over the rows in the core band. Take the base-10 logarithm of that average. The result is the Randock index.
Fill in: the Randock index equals 0.229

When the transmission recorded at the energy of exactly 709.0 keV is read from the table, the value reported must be 1.85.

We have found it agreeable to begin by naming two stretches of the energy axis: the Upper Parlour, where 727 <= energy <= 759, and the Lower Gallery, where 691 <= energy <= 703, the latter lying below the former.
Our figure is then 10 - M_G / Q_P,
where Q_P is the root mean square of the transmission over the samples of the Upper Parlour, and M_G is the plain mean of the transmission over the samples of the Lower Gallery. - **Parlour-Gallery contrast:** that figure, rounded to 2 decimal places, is 9.02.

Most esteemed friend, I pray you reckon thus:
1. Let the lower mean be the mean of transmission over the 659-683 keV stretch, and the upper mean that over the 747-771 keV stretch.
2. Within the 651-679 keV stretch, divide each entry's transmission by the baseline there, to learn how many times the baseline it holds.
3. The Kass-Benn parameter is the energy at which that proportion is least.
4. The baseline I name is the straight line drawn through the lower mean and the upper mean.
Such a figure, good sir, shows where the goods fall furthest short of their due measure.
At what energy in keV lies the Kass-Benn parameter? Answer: 661.0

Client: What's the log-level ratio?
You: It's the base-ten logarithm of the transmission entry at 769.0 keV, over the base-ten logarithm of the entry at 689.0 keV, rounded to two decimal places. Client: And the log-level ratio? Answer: 1.00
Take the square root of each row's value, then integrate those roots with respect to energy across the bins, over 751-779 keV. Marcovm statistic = 36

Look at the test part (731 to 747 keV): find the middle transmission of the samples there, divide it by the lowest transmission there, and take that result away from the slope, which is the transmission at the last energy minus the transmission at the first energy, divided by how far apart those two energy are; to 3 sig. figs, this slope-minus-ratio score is -1.03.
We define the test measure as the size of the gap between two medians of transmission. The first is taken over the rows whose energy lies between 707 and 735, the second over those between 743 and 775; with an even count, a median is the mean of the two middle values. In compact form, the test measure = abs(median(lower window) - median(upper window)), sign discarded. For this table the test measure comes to 0.28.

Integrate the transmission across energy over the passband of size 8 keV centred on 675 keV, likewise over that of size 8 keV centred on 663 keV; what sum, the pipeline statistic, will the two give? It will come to 26.6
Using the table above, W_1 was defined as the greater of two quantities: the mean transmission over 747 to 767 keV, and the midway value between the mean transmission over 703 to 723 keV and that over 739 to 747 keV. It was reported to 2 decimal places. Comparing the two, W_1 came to 1.82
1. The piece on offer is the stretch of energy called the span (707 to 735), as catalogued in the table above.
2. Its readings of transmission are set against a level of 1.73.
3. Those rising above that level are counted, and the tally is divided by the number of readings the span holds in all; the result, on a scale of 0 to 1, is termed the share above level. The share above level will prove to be 1.0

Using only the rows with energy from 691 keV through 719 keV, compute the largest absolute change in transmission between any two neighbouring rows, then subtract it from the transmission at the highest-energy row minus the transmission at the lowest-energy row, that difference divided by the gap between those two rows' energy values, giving -0.14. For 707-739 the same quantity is -0.16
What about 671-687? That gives -0.04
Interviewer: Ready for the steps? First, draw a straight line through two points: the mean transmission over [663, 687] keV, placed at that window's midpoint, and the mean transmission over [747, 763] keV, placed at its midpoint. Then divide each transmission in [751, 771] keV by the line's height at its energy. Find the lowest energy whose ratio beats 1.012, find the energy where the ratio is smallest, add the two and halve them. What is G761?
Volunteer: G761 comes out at 761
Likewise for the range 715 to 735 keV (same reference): 725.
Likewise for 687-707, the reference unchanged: 693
